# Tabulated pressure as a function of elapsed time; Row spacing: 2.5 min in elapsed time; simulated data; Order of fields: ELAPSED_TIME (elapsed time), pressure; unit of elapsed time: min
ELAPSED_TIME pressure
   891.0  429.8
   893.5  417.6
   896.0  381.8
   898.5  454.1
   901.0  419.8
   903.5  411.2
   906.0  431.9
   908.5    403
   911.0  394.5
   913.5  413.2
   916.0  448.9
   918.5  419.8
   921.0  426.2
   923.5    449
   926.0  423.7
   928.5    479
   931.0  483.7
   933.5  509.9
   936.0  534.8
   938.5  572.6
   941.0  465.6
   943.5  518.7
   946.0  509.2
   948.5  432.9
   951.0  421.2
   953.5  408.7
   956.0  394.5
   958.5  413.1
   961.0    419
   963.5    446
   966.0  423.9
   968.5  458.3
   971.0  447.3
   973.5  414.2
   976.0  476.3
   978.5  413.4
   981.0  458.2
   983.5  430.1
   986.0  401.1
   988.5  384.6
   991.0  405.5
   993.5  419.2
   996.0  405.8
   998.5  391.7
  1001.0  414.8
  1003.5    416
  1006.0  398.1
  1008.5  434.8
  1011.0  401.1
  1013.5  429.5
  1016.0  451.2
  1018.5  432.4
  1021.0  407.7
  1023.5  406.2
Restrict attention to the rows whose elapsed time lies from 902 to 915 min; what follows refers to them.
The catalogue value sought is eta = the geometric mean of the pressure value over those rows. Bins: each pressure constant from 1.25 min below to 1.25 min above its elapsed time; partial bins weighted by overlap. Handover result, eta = 411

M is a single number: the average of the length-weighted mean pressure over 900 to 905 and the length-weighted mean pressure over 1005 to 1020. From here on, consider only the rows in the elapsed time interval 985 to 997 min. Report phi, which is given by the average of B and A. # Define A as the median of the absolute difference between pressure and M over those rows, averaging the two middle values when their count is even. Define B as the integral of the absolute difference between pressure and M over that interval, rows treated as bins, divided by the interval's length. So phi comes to 16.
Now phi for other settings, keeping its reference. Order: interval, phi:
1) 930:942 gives 92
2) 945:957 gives 20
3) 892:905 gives 13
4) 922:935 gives 54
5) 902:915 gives 13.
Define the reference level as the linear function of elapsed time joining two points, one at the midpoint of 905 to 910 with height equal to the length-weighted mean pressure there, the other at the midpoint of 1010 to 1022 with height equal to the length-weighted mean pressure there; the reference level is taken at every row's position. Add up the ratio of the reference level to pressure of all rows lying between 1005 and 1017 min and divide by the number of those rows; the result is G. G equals 1.01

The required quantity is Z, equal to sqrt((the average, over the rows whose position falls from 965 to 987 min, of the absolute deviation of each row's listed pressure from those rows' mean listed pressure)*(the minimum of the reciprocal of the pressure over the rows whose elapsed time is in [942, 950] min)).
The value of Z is 0.203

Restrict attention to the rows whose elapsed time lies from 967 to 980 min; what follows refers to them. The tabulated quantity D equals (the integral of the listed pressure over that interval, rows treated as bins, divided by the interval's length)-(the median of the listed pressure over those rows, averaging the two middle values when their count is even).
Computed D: -5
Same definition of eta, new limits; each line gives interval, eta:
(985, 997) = 403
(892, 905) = 416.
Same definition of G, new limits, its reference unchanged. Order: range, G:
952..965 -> 1.01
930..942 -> 0.82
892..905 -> 1.00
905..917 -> 1.00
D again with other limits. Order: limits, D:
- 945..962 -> 8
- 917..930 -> 14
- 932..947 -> 4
